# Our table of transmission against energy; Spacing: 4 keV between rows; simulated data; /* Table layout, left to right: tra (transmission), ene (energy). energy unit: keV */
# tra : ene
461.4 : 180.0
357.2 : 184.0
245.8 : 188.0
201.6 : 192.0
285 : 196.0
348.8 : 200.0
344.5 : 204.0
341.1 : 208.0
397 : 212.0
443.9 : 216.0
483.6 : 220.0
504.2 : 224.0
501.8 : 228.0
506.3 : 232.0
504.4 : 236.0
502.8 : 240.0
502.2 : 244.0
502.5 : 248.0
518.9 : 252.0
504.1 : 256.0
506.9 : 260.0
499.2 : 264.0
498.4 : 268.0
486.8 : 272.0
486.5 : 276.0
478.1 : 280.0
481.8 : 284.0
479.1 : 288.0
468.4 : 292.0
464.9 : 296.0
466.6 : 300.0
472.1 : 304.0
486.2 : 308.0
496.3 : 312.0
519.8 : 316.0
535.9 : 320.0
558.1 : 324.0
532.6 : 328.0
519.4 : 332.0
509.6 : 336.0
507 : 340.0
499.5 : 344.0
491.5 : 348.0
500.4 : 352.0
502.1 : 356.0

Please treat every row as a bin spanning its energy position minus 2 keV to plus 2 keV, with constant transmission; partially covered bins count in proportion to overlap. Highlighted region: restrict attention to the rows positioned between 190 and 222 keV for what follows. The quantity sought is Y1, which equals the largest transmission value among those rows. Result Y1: 483.6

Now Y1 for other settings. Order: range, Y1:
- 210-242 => 506.3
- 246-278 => 518.9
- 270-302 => 486.8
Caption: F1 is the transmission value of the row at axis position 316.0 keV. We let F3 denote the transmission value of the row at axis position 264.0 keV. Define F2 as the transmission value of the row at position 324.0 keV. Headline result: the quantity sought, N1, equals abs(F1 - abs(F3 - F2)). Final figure 461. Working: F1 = 519.8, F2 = 558.1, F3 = 499.2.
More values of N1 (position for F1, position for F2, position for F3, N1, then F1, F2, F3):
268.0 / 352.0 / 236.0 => 494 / 498.4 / 500.4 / 504.4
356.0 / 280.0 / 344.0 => 481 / 502.1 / 478.1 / 499.5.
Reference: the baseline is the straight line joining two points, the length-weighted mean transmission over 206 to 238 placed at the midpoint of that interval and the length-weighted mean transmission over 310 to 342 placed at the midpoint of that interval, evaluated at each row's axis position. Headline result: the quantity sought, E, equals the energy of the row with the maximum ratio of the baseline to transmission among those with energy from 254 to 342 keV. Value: 300.0 keV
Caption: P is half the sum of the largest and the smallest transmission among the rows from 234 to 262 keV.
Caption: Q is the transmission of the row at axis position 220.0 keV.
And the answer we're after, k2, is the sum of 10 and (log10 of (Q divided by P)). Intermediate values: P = 511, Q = 483.6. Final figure 10.0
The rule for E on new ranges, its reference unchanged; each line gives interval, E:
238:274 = 272.0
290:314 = 300.0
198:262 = 208.0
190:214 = 192.0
